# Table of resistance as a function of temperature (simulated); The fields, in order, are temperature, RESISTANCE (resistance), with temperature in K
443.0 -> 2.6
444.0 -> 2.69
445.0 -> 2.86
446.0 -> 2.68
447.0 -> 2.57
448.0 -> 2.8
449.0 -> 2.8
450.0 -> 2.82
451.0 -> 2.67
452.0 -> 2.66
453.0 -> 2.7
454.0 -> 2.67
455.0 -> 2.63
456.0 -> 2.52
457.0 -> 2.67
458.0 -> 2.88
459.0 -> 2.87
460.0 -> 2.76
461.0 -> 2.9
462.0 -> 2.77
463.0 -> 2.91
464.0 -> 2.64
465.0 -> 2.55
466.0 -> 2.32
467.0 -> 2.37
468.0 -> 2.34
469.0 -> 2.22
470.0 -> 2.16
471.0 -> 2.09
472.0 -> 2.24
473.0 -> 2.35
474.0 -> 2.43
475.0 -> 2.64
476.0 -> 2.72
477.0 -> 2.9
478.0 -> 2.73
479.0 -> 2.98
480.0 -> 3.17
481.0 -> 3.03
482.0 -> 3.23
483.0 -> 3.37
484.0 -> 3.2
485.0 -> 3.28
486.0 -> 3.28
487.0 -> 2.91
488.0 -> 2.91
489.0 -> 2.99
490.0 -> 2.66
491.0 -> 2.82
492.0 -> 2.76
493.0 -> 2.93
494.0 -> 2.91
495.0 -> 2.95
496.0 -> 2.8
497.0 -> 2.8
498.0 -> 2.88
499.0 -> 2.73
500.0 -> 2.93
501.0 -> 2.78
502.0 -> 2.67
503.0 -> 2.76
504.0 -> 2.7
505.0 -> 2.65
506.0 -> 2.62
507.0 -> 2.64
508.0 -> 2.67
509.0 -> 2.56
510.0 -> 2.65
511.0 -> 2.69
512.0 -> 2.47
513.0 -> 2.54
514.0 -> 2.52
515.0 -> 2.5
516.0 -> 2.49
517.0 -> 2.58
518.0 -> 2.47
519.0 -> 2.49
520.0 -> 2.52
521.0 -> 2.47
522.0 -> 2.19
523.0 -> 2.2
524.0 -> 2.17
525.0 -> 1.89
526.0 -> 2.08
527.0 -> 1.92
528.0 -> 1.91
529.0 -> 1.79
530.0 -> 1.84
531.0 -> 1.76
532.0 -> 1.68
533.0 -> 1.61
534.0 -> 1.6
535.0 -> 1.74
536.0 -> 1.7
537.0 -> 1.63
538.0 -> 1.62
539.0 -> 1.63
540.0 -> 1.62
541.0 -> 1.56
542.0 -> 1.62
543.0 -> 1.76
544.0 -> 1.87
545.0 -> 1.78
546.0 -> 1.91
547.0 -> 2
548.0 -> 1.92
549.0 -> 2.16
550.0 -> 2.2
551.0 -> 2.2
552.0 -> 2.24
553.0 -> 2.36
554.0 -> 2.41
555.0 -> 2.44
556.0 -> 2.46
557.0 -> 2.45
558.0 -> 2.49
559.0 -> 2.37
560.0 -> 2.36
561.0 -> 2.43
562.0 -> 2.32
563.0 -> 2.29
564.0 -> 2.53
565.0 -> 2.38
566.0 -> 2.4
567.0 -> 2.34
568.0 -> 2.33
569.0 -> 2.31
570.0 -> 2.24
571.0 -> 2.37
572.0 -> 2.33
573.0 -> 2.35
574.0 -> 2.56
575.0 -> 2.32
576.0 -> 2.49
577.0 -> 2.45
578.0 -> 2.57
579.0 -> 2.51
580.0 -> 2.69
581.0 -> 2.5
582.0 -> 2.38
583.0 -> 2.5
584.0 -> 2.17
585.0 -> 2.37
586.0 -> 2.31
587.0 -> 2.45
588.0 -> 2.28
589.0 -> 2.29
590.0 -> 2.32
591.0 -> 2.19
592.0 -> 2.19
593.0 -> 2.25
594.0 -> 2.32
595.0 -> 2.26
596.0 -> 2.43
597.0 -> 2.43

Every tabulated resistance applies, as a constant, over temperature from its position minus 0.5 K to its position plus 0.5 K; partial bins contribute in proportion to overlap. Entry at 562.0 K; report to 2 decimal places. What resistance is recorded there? 2.32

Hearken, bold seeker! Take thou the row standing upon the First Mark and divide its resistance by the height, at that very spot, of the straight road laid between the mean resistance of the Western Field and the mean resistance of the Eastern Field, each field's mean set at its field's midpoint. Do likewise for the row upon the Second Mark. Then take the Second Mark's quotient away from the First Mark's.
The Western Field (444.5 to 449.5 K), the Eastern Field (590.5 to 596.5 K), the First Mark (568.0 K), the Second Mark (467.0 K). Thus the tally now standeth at 0.10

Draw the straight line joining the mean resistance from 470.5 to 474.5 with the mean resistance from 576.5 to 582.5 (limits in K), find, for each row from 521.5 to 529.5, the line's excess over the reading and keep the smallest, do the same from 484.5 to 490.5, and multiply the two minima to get -0.19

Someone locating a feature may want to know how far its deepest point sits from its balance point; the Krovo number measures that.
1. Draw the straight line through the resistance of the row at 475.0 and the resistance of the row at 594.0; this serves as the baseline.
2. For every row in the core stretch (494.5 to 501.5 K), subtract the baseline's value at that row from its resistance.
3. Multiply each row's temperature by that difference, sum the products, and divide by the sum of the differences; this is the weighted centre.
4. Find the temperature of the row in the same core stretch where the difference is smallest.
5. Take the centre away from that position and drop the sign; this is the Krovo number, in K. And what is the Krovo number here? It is 1.1 K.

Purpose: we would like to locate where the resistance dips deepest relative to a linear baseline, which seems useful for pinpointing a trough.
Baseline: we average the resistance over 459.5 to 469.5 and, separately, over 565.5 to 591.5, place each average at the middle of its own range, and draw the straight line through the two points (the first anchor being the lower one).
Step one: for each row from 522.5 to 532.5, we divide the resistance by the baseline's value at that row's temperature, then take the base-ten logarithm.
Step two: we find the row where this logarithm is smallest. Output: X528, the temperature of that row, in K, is 532.0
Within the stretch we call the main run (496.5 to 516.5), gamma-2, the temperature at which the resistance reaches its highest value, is 500.0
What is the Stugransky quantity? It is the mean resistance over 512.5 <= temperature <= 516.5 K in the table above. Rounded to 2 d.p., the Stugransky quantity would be 2.51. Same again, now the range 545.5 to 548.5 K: 1.94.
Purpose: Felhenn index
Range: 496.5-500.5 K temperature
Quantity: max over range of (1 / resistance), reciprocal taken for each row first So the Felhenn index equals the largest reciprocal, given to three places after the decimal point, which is 0.366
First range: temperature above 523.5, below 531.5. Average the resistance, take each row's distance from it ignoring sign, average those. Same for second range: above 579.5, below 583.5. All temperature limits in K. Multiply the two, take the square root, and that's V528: 0.094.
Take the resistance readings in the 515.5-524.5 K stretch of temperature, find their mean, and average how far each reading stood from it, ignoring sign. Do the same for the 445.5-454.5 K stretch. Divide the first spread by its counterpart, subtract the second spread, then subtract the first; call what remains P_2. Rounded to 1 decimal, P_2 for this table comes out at 1.9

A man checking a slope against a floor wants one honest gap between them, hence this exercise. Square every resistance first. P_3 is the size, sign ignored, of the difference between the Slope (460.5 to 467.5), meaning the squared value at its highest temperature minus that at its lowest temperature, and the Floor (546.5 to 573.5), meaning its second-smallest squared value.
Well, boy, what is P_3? 7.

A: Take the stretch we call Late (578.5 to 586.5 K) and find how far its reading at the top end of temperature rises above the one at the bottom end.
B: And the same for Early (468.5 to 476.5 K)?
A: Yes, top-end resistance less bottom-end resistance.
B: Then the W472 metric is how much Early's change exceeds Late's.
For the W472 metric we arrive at 0.70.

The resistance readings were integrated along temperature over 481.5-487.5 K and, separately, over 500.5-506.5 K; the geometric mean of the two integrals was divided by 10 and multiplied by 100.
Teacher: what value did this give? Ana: 177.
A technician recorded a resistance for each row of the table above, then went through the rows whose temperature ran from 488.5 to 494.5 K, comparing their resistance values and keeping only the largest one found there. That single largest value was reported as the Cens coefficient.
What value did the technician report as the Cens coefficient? 2.99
